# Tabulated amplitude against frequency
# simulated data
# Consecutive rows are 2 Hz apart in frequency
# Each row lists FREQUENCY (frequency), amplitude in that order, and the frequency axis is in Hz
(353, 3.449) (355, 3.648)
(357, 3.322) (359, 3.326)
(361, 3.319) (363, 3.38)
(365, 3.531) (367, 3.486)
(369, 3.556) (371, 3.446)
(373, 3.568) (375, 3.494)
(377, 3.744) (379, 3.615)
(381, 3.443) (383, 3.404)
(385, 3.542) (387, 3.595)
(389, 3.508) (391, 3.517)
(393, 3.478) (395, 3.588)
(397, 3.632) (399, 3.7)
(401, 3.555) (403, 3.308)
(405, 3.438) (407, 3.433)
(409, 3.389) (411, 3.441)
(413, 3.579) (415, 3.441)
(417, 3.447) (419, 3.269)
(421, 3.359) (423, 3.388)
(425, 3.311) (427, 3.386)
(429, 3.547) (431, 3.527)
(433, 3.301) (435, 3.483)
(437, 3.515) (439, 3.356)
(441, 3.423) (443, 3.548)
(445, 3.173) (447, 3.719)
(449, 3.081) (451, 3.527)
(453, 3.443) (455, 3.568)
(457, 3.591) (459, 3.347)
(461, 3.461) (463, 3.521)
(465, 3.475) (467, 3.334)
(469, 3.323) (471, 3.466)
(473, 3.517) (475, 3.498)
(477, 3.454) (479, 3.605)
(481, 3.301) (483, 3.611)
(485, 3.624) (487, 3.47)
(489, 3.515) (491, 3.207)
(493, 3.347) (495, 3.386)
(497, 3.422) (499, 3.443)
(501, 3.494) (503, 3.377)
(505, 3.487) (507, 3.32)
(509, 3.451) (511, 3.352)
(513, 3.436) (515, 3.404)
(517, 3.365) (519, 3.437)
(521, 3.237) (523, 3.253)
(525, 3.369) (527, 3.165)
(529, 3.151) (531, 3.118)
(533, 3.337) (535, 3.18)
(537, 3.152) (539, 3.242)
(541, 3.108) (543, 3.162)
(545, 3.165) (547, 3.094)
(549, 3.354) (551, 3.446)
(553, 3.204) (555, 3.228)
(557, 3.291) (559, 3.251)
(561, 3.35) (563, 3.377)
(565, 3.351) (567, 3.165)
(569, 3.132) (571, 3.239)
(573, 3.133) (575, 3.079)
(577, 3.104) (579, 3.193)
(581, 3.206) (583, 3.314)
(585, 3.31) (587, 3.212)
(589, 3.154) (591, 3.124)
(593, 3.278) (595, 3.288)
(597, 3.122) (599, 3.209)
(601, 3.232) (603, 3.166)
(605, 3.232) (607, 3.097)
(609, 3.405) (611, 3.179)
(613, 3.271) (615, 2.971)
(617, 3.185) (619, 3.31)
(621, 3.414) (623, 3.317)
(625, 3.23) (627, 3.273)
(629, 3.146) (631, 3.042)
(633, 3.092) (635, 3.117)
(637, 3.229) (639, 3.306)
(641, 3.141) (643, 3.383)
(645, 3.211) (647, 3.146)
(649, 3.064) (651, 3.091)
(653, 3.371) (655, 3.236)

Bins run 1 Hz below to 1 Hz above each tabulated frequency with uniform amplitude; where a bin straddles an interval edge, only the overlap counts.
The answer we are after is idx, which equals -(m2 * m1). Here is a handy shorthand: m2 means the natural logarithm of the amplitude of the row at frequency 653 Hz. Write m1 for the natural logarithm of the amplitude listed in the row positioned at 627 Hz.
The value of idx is -1.44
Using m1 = 1.19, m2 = 1.22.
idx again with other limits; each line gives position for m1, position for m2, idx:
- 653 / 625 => -1.42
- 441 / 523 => -1.45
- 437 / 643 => -1.53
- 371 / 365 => -1.56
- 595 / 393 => -1.48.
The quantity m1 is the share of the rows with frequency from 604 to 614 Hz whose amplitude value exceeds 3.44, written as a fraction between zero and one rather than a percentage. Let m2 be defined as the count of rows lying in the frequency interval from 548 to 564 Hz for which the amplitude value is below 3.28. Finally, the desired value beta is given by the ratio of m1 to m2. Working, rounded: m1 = 0.00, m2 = 3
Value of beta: 0.000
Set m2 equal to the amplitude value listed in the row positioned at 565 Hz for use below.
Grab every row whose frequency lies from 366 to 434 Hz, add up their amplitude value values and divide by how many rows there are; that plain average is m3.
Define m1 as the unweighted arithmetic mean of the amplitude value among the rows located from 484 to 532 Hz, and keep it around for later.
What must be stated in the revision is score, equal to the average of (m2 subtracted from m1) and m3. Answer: 1.75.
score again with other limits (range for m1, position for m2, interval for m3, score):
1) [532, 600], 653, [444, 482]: 1.65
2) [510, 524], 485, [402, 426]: 1.57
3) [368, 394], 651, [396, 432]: 1.95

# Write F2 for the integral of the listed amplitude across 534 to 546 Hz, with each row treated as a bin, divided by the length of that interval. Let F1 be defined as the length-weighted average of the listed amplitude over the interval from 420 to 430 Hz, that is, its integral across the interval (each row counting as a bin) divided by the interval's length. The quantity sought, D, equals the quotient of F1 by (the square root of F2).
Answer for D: 1.91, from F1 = 3.40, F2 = 3.17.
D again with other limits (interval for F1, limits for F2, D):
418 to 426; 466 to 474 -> 1.80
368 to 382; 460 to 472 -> 1.92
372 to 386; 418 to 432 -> 1.92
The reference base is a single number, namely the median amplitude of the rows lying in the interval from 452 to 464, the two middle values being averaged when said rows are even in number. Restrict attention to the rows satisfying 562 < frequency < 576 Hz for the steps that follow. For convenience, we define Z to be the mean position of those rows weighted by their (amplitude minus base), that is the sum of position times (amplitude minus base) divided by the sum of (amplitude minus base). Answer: 570.3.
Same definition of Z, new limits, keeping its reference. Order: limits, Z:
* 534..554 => 543.0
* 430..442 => 436.9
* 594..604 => 599.2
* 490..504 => 494.7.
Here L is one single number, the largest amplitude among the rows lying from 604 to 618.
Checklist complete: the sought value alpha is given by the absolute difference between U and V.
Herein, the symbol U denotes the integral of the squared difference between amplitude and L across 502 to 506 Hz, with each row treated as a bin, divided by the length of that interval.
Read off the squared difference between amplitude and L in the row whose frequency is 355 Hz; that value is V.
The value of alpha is 0.055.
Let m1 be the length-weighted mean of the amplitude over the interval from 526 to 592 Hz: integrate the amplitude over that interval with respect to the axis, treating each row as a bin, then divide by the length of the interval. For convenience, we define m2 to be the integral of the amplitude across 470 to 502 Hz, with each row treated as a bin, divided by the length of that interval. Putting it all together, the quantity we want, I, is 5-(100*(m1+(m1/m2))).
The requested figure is -409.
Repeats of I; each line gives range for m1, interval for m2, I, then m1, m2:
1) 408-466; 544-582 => -445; 3.44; 3.23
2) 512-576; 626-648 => -422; 3.25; 3.19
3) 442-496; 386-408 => -438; 3.45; 3.52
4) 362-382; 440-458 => -450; 3.53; 3.45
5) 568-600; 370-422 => -406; 3.19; 3.50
